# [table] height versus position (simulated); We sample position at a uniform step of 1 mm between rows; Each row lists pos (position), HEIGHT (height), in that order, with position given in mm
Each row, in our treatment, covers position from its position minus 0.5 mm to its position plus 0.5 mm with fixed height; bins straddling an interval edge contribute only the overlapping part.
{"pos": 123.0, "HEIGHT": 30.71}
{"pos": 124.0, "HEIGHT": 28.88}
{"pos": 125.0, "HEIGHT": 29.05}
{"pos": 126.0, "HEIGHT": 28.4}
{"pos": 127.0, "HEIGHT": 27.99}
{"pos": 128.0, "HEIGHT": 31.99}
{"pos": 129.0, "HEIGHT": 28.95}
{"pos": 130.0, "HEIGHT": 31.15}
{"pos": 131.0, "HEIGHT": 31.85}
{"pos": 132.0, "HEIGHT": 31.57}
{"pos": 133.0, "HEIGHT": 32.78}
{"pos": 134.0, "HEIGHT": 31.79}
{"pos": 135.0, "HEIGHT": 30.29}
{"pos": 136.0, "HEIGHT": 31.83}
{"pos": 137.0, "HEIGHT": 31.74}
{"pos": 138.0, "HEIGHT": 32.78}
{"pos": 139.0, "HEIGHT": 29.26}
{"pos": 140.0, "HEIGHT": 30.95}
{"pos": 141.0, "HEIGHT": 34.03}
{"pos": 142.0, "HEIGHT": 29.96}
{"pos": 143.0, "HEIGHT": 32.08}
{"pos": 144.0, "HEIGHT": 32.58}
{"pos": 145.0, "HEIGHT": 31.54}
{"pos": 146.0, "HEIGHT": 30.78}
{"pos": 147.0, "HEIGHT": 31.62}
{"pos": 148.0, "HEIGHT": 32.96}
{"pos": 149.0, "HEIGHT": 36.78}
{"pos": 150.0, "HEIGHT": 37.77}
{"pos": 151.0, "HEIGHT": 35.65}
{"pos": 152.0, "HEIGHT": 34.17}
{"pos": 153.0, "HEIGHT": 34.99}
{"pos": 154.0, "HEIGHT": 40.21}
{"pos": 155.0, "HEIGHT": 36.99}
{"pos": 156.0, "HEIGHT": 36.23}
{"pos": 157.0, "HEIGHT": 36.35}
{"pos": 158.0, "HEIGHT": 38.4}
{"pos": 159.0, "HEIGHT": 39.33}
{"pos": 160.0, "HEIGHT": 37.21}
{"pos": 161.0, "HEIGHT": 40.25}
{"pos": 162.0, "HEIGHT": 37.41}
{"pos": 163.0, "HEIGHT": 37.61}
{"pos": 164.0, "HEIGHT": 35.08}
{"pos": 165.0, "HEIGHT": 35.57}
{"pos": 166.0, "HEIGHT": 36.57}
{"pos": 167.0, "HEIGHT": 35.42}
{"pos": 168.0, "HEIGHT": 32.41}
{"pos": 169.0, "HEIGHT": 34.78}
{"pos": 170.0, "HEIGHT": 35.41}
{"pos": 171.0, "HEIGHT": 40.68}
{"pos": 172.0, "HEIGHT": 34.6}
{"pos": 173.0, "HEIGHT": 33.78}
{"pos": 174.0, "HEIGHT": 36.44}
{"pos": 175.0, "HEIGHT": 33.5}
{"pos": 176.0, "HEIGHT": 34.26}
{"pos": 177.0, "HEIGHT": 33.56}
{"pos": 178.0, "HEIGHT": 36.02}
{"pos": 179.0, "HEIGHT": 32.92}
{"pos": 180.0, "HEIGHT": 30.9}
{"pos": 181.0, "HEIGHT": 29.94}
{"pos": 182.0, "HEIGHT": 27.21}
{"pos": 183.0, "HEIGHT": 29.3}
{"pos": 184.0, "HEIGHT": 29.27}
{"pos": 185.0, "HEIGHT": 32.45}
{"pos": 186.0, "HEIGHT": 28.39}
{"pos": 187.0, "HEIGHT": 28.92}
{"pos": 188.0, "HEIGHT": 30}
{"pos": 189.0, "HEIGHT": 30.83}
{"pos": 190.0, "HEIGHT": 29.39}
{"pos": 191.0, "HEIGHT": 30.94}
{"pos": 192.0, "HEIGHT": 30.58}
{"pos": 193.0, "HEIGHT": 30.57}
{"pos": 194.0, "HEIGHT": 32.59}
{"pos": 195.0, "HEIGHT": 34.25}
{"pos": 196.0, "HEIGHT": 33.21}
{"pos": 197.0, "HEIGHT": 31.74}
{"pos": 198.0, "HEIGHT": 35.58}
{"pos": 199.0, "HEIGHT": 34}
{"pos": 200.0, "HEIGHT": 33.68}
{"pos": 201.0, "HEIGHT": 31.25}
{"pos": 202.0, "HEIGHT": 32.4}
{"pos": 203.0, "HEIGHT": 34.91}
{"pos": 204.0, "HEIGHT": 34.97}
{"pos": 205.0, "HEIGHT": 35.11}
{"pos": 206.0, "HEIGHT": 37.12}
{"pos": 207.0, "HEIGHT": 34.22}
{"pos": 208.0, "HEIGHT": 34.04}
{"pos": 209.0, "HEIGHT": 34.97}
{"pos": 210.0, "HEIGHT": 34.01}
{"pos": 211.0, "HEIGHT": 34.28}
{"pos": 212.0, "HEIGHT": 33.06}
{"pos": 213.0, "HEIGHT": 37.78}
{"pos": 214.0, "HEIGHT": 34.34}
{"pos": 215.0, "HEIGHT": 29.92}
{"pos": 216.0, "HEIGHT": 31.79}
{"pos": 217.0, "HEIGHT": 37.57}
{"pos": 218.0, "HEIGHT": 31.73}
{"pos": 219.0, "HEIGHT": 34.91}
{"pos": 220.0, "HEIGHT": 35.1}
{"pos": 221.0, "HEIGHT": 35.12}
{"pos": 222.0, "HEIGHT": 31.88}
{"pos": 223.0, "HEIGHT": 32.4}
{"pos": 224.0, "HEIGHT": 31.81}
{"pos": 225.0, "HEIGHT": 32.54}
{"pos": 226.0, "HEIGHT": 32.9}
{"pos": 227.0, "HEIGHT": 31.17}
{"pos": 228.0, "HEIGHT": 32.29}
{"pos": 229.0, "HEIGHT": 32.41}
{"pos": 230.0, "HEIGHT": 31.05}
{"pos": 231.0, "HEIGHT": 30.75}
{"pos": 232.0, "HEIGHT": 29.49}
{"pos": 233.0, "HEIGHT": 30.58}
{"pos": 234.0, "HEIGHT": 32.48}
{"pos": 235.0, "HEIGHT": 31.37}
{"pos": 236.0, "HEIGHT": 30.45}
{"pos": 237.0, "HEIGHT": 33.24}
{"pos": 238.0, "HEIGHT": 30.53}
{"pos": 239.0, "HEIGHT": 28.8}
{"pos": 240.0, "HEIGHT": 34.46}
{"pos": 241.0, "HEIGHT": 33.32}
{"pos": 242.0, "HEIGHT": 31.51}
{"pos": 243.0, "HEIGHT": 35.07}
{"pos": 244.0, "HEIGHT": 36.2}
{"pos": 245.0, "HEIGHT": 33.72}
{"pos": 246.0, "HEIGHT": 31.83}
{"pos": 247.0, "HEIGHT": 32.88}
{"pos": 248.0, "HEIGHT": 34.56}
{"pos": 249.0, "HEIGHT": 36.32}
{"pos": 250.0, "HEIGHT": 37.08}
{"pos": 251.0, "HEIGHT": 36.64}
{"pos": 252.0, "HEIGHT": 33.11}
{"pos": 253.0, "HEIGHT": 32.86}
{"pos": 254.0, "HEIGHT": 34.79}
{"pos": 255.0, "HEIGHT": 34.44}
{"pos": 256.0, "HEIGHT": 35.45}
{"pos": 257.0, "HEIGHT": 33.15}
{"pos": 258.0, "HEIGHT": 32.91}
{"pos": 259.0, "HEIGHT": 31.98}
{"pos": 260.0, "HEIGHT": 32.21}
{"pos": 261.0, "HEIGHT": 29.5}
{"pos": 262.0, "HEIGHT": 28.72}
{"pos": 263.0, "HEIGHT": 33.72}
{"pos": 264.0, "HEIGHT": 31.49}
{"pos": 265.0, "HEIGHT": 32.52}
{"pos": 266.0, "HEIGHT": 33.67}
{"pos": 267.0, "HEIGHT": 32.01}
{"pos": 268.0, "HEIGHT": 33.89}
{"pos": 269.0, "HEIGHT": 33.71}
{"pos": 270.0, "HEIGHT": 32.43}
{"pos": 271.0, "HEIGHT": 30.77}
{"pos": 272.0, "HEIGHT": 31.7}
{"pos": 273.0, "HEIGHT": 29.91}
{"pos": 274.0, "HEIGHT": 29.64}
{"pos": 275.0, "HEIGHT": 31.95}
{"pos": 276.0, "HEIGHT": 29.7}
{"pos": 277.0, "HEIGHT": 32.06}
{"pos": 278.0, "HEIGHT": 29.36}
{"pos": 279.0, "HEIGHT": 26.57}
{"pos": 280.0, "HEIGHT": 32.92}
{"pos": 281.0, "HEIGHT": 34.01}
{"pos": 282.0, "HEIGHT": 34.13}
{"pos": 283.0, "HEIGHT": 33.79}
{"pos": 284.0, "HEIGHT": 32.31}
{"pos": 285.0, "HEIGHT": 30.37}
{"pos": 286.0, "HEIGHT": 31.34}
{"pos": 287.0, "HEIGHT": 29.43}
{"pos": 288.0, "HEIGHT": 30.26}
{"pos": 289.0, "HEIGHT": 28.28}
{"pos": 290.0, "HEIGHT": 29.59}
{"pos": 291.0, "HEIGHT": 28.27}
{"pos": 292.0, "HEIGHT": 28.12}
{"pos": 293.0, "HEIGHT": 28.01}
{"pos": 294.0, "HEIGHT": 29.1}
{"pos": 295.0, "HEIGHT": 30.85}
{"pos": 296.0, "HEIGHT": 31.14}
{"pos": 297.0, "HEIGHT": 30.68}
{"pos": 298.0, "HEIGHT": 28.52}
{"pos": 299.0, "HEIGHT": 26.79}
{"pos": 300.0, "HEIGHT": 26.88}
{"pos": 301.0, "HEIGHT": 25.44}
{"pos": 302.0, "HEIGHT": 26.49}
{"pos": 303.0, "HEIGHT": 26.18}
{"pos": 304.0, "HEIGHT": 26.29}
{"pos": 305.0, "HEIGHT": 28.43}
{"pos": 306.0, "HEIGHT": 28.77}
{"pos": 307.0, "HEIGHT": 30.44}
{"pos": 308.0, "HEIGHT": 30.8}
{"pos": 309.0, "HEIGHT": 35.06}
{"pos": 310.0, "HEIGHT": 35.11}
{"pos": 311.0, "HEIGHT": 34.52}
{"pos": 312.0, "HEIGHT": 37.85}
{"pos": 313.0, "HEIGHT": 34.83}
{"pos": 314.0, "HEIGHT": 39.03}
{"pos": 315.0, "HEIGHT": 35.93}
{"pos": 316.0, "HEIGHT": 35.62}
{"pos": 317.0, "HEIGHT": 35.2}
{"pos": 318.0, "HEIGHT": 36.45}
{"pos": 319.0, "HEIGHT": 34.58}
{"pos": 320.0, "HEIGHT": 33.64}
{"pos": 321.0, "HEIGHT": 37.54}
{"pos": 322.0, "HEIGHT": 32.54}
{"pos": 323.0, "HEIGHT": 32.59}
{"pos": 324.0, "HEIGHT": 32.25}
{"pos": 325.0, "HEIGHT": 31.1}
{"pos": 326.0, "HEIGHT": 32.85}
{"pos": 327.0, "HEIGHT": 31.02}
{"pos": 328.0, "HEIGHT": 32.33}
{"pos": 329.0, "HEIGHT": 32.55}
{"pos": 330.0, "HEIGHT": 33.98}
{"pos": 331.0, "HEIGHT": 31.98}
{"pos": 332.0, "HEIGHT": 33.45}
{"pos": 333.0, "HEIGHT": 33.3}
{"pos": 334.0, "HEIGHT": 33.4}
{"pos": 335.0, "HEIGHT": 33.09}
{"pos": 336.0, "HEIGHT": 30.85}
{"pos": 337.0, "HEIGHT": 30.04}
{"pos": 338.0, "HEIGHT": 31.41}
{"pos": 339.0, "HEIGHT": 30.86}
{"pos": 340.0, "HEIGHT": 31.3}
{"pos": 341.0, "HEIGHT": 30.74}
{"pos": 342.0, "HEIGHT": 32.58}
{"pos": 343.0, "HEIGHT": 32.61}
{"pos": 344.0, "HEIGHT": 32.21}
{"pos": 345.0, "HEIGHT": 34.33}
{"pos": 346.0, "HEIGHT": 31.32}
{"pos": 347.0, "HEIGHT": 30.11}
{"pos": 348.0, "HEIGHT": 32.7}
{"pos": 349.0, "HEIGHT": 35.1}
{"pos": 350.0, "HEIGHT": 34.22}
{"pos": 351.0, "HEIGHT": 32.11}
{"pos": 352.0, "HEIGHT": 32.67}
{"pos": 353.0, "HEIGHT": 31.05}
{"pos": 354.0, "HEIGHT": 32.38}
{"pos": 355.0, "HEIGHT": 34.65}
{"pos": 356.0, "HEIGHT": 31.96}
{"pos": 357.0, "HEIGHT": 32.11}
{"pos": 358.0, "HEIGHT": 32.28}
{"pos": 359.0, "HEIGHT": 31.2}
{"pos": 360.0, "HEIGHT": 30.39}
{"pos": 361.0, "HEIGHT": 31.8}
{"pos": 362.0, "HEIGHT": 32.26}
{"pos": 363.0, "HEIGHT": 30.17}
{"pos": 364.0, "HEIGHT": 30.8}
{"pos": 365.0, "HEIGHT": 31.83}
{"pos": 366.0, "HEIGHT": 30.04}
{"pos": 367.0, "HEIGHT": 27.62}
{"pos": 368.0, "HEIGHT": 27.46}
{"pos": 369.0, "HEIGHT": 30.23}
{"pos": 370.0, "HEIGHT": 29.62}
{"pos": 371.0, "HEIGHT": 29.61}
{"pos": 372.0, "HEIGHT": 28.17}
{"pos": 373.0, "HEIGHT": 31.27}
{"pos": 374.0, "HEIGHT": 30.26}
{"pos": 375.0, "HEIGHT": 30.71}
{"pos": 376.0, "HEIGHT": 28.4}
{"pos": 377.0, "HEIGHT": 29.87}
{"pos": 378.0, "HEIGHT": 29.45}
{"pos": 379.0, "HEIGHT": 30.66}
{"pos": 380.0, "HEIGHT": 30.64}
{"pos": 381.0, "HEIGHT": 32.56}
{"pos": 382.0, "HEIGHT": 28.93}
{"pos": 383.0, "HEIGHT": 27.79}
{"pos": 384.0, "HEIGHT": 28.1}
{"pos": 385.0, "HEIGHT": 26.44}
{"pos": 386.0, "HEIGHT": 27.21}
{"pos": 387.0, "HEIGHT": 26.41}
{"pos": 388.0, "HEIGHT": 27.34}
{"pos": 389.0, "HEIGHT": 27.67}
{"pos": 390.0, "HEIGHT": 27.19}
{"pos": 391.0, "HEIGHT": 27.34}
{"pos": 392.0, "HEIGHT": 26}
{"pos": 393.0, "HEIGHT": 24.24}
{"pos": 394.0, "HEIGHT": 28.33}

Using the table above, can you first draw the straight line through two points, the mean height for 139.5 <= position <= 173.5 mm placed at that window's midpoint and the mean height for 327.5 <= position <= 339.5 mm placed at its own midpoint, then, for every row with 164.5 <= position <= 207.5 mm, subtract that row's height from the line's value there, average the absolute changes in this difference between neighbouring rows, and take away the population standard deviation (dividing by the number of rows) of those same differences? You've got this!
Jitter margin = -0.9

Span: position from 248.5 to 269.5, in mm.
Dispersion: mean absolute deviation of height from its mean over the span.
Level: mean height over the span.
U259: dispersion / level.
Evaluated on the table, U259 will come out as 0.047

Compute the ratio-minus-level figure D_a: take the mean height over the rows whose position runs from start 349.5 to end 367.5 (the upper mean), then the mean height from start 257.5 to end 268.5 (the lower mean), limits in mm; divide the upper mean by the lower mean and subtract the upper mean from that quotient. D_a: -30.7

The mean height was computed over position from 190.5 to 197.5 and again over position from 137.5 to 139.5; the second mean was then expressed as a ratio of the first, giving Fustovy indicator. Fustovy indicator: 0.97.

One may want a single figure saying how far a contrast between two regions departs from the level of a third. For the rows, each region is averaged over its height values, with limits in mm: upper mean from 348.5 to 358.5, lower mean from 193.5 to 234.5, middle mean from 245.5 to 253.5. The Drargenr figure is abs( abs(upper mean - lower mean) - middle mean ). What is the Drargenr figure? 34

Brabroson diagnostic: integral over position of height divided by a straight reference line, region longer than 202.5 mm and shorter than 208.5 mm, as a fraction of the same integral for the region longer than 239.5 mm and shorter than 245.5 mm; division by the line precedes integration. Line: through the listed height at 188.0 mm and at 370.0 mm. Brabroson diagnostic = 1.027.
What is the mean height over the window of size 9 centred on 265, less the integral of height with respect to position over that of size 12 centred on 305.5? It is -322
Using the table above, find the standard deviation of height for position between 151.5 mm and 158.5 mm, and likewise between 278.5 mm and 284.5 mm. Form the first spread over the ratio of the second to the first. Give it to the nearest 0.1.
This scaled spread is 1.4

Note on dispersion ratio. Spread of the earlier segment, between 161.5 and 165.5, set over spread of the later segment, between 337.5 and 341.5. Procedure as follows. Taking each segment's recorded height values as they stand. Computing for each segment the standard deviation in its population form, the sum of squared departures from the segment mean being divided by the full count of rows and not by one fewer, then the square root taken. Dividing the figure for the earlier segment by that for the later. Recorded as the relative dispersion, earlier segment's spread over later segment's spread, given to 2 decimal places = 3.91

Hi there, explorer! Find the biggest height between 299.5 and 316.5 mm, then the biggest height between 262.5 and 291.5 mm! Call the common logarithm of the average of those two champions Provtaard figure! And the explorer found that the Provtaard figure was 1.563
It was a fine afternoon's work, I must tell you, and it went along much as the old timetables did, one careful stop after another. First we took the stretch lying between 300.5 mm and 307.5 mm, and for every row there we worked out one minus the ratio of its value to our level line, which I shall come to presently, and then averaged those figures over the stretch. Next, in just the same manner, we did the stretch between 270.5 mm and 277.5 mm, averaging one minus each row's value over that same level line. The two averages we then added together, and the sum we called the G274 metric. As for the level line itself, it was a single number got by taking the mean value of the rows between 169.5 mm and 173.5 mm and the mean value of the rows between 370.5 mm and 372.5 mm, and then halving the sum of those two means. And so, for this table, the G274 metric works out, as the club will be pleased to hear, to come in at 0.21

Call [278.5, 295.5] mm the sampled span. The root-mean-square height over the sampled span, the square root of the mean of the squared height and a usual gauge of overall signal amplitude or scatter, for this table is 30.5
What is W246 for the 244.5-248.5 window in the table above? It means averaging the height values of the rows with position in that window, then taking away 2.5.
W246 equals 30.7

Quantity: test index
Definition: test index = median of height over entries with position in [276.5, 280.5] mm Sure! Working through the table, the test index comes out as 31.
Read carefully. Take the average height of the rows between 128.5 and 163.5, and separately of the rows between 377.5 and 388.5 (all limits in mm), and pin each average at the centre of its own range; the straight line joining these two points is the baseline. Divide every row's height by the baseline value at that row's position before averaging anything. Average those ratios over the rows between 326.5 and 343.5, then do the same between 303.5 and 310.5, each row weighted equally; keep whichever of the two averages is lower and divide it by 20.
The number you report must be 0.0505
